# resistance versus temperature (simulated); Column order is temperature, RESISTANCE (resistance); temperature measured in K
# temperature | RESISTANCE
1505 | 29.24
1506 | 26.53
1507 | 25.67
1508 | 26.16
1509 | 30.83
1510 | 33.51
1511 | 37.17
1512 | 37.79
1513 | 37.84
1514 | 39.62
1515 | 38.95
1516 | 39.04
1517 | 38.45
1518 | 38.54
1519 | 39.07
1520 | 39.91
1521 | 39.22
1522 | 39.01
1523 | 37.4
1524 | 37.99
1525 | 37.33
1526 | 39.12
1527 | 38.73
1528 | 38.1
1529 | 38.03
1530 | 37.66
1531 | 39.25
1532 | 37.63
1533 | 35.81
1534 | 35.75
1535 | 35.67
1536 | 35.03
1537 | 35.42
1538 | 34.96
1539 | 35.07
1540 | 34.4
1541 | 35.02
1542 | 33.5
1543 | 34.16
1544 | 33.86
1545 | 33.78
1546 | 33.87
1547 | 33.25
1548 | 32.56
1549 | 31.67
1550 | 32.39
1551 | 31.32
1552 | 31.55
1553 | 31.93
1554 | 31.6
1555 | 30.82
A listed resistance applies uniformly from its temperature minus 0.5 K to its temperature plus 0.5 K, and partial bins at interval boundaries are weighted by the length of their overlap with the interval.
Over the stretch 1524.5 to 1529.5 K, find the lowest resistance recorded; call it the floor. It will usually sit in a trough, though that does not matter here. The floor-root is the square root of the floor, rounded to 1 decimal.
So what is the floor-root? 6.1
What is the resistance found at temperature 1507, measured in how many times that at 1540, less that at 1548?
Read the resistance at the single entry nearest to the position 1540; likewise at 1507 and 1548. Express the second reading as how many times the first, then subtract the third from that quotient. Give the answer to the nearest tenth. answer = -31.8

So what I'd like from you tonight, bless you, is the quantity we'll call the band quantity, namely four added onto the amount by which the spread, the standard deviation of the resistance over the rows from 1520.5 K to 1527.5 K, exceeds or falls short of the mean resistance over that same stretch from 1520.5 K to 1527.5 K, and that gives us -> -34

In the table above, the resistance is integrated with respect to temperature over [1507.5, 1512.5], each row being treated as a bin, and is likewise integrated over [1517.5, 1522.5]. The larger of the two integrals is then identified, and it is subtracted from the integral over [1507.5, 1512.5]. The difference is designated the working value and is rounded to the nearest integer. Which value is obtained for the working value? -30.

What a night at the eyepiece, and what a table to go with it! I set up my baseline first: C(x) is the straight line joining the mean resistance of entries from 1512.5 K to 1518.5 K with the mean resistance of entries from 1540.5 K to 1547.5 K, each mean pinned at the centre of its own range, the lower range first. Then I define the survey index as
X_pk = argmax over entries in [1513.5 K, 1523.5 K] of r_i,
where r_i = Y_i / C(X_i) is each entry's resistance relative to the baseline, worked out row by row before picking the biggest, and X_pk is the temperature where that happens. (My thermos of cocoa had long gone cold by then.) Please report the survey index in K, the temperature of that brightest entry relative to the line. 1520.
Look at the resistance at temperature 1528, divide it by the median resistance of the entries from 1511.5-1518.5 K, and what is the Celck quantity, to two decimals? 0.99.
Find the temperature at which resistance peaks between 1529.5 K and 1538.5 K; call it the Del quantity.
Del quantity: 1531 K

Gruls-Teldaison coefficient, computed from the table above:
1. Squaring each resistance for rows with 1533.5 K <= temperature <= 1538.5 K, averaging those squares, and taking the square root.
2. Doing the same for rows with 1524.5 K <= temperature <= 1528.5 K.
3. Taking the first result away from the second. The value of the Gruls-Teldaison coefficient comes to 3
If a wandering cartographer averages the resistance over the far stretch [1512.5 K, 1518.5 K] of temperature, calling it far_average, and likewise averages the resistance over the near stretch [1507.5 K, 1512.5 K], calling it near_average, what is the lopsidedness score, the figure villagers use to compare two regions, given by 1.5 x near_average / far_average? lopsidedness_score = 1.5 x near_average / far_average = 1.28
